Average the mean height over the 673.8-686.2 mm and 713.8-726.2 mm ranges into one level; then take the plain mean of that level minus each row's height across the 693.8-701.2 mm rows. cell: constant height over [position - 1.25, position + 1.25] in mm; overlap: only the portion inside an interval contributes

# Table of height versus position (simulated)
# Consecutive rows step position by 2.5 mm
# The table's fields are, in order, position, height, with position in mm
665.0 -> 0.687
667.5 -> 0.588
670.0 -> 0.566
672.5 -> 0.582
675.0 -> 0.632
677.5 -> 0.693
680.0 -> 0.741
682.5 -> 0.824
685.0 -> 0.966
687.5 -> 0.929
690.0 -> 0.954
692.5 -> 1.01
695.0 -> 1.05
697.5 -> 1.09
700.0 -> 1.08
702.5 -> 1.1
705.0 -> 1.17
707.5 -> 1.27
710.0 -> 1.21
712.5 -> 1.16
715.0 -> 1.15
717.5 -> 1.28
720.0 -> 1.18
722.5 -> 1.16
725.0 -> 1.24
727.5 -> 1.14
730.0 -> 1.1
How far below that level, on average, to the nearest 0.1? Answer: -0.1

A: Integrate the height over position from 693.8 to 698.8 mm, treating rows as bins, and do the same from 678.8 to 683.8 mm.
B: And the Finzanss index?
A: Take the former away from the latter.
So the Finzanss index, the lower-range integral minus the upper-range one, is -1.4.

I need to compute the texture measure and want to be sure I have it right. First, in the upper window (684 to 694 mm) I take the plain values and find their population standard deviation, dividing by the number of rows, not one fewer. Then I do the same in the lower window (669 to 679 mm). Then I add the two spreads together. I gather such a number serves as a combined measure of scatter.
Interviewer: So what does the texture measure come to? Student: 0.079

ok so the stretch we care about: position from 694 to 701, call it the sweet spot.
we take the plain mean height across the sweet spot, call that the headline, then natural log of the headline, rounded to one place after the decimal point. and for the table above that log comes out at 0.1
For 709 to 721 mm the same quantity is 0.2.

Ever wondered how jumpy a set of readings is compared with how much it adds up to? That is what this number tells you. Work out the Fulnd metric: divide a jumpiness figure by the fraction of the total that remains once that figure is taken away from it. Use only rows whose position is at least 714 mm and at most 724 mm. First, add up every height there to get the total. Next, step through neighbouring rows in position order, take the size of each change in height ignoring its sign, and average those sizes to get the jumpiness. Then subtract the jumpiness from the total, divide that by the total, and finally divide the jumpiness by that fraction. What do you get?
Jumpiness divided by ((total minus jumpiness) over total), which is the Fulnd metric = 0.085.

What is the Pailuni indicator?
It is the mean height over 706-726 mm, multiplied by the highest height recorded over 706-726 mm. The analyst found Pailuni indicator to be 1.5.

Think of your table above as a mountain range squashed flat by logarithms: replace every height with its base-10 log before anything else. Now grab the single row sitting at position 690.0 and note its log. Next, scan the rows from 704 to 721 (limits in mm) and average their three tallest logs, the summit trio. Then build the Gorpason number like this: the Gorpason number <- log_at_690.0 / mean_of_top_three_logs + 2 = 1.8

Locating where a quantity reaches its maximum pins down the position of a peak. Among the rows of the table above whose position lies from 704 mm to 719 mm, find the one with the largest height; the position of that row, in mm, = 717.5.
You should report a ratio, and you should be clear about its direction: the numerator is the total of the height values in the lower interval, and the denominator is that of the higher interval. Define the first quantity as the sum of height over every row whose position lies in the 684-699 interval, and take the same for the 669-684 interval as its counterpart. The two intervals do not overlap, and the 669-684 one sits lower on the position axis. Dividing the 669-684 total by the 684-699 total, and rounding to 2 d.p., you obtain 0.67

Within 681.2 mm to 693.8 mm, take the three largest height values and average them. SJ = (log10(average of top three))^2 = 0.0001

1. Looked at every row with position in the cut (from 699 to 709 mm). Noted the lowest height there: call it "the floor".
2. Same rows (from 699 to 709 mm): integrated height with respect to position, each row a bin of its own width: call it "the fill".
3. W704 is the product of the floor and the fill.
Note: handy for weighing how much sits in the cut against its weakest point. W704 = 12.5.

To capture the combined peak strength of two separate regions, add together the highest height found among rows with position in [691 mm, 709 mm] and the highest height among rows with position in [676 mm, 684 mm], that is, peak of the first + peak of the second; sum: 2.09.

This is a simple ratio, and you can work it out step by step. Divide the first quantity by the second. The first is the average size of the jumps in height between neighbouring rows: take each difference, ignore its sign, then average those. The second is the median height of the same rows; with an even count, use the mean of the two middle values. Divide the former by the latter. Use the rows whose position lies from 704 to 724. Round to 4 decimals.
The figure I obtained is 0.0571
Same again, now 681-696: 0.0625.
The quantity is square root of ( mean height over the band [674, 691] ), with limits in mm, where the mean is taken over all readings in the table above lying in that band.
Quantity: 0.91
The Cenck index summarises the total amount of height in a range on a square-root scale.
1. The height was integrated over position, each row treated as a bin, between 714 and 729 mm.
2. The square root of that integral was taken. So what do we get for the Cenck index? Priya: 4.23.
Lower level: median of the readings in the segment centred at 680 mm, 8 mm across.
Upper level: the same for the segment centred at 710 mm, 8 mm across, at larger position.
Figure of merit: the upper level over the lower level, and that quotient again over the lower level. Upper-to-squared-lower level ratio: 2.2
